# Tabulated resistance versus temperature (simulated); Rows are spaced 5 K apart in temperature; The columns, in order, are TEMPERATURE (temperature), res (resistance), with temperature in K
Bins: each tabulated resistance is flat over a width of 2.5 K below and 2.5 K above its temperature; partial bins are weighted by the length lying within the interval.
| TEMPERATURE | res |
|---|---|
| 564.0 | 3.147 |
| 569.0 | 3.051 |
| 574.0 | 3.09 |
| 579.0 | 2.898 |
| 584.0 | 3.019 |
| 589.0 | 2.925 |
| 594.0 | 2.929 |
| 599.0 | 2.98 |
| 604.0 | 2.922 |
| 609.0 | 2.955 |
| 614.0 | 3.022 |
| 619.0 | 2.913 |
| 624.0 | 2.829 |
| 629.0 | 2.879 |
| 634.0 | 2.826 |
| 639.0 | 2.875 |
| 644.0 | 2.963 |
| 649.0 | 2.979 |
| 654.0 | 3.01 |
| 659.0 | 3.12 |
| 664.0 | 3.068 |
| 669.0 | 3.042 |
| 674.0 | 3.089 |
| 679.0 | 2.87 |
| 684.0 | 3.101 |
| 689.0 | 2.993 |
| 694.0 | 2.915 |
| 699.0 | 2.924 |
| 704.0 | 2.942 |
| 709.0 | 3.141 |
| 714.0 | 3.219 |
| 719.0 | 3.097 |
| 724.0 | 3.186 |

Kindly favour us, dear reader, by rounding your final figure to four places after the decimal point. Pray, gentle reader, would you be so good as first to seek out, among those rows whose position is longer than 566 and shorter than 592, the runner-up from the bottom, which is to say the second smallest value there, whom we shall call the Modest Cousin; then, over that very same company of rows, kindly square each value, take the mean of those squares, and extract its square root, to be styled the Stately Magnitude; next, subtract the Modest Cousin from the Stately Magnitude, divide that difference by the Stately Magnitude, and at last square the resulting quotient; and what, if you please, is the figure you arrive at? 0.0006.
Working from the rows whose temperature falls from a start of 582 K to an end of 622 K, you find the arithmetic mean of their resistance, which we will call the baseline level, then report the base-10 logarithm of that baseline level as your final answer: 0.471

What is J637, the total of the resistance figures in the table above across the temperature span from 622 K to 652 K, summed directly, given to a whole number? 17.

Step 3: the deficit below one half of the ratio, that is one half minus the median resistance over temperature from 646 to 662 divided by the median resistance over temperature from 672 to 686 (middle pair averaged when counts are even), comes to -0.474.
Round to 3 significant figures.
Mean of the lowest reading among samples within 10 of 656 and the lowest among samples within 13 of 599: 2.95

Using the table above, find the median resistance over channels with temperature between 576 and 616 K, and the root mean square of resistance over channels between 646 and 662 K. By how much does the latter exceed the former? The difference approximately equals 0.09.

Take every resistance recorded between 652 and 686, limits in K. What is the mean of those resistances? 3.04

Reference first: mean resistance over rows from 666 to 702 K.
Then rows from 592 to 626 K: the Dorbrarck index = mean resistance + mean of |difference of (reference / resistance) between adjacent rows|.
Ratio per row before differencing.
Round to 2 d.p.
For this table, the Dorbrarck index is 2.96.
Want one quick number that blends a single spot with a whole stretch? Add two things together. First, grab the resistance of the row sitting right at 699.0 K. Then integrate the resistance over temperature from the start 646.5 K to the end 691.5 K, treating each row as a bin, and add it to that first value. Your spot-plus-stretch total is 139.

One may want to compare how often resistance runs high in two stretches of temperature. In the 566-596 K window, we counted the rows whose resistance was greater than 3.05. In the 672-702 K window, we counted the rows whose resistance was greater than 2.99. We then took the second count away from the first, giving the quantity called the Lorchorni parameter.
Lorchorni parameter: -1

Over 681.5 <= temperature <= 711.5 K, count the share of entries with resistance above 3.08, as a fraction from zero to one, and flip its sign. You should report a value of -0.33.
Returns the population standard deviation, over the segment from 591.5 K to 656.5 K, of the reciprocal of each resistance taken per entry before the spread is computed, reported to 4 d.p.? 0.0072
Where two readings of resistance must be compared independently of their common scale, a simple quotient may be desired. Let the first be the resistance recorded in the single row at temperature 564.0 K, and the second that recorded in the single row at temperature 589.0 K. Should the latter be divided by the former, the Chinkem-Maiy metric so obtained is 0.93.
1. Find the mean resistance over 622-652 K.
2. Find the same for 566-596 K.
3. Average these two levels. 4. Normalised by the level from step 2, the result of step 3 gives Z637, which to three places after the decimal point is 0.984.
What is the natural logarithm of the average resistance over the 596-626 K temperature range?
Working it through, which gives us 1.08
